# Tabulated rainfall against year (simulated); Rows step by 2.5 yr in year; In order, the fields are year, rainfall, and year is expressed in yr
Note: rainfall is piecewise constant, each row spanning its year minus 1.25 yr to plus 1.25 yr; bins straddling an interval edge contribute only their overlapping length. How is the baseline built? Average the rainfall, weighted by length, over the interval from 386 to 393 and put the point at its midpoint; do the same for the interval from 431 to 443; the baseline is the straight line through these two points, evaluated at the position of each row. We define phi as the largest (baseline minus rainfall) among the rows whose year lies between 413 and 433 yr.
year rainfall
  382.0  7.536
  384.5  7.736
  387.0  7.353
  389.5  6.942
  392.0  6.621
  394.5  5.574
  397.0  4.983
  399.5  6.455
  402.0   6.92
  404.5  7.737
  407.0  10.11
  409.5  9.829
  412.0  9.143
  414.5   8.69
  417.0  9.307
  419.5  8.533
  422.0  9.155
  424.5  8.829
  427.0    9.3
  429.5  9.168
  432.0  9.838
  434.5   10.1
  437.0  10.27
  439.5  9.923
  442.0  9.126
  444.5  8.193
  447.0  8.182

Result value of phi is 0.3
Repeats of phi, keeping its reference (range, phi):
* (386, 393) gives 0.5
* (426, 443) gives 1.0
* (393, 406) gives 2.4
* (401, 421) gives 0.8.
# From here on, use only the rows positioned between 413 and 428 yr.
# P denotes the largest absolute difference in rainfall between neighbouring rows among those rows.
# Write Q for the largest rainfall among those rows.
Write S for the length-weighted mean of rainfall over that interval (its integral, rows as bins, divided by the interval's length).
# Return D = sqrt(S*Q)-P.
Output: 8.4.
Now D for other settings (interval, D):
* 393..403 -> 5.0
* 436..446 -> 8.9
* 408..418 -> 8.9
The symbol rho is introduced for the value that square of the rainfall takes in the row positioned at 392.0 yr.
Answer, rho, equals 44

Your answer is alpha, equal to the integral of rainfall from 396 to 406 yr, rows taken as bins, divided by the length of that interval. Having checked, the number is 6.7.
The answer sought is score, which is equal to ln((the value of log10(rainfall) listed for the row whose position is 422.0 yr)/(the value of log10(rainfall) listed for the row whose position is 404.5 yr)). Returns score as 0.08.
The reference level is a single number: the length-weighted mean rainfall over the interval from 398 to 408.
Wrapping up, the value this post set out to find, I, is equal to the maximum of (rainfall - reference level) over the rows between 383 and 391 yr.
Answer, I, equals 0.06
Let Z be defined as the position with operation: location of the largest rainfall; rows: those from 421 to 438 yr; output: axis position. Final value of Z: 437.0 yr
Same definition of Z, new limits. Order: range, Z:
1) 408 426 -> 409.5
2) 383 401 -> 384.5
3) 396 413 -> 407.0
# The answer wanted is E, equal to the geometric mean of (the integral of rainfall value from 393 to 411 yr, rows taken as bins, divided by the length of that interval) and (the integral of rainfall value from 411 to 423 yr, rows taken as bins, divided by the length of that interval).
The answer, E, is 8.1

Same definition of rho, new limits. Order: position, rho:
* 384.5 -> 60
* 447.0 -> 67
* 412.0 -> 84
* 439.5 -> 98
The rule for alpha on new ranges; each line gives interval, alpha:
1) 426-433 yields 9.4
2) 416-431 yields 9.1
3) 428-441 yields 9.8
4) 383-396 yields 6.8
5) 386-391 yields 7.1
